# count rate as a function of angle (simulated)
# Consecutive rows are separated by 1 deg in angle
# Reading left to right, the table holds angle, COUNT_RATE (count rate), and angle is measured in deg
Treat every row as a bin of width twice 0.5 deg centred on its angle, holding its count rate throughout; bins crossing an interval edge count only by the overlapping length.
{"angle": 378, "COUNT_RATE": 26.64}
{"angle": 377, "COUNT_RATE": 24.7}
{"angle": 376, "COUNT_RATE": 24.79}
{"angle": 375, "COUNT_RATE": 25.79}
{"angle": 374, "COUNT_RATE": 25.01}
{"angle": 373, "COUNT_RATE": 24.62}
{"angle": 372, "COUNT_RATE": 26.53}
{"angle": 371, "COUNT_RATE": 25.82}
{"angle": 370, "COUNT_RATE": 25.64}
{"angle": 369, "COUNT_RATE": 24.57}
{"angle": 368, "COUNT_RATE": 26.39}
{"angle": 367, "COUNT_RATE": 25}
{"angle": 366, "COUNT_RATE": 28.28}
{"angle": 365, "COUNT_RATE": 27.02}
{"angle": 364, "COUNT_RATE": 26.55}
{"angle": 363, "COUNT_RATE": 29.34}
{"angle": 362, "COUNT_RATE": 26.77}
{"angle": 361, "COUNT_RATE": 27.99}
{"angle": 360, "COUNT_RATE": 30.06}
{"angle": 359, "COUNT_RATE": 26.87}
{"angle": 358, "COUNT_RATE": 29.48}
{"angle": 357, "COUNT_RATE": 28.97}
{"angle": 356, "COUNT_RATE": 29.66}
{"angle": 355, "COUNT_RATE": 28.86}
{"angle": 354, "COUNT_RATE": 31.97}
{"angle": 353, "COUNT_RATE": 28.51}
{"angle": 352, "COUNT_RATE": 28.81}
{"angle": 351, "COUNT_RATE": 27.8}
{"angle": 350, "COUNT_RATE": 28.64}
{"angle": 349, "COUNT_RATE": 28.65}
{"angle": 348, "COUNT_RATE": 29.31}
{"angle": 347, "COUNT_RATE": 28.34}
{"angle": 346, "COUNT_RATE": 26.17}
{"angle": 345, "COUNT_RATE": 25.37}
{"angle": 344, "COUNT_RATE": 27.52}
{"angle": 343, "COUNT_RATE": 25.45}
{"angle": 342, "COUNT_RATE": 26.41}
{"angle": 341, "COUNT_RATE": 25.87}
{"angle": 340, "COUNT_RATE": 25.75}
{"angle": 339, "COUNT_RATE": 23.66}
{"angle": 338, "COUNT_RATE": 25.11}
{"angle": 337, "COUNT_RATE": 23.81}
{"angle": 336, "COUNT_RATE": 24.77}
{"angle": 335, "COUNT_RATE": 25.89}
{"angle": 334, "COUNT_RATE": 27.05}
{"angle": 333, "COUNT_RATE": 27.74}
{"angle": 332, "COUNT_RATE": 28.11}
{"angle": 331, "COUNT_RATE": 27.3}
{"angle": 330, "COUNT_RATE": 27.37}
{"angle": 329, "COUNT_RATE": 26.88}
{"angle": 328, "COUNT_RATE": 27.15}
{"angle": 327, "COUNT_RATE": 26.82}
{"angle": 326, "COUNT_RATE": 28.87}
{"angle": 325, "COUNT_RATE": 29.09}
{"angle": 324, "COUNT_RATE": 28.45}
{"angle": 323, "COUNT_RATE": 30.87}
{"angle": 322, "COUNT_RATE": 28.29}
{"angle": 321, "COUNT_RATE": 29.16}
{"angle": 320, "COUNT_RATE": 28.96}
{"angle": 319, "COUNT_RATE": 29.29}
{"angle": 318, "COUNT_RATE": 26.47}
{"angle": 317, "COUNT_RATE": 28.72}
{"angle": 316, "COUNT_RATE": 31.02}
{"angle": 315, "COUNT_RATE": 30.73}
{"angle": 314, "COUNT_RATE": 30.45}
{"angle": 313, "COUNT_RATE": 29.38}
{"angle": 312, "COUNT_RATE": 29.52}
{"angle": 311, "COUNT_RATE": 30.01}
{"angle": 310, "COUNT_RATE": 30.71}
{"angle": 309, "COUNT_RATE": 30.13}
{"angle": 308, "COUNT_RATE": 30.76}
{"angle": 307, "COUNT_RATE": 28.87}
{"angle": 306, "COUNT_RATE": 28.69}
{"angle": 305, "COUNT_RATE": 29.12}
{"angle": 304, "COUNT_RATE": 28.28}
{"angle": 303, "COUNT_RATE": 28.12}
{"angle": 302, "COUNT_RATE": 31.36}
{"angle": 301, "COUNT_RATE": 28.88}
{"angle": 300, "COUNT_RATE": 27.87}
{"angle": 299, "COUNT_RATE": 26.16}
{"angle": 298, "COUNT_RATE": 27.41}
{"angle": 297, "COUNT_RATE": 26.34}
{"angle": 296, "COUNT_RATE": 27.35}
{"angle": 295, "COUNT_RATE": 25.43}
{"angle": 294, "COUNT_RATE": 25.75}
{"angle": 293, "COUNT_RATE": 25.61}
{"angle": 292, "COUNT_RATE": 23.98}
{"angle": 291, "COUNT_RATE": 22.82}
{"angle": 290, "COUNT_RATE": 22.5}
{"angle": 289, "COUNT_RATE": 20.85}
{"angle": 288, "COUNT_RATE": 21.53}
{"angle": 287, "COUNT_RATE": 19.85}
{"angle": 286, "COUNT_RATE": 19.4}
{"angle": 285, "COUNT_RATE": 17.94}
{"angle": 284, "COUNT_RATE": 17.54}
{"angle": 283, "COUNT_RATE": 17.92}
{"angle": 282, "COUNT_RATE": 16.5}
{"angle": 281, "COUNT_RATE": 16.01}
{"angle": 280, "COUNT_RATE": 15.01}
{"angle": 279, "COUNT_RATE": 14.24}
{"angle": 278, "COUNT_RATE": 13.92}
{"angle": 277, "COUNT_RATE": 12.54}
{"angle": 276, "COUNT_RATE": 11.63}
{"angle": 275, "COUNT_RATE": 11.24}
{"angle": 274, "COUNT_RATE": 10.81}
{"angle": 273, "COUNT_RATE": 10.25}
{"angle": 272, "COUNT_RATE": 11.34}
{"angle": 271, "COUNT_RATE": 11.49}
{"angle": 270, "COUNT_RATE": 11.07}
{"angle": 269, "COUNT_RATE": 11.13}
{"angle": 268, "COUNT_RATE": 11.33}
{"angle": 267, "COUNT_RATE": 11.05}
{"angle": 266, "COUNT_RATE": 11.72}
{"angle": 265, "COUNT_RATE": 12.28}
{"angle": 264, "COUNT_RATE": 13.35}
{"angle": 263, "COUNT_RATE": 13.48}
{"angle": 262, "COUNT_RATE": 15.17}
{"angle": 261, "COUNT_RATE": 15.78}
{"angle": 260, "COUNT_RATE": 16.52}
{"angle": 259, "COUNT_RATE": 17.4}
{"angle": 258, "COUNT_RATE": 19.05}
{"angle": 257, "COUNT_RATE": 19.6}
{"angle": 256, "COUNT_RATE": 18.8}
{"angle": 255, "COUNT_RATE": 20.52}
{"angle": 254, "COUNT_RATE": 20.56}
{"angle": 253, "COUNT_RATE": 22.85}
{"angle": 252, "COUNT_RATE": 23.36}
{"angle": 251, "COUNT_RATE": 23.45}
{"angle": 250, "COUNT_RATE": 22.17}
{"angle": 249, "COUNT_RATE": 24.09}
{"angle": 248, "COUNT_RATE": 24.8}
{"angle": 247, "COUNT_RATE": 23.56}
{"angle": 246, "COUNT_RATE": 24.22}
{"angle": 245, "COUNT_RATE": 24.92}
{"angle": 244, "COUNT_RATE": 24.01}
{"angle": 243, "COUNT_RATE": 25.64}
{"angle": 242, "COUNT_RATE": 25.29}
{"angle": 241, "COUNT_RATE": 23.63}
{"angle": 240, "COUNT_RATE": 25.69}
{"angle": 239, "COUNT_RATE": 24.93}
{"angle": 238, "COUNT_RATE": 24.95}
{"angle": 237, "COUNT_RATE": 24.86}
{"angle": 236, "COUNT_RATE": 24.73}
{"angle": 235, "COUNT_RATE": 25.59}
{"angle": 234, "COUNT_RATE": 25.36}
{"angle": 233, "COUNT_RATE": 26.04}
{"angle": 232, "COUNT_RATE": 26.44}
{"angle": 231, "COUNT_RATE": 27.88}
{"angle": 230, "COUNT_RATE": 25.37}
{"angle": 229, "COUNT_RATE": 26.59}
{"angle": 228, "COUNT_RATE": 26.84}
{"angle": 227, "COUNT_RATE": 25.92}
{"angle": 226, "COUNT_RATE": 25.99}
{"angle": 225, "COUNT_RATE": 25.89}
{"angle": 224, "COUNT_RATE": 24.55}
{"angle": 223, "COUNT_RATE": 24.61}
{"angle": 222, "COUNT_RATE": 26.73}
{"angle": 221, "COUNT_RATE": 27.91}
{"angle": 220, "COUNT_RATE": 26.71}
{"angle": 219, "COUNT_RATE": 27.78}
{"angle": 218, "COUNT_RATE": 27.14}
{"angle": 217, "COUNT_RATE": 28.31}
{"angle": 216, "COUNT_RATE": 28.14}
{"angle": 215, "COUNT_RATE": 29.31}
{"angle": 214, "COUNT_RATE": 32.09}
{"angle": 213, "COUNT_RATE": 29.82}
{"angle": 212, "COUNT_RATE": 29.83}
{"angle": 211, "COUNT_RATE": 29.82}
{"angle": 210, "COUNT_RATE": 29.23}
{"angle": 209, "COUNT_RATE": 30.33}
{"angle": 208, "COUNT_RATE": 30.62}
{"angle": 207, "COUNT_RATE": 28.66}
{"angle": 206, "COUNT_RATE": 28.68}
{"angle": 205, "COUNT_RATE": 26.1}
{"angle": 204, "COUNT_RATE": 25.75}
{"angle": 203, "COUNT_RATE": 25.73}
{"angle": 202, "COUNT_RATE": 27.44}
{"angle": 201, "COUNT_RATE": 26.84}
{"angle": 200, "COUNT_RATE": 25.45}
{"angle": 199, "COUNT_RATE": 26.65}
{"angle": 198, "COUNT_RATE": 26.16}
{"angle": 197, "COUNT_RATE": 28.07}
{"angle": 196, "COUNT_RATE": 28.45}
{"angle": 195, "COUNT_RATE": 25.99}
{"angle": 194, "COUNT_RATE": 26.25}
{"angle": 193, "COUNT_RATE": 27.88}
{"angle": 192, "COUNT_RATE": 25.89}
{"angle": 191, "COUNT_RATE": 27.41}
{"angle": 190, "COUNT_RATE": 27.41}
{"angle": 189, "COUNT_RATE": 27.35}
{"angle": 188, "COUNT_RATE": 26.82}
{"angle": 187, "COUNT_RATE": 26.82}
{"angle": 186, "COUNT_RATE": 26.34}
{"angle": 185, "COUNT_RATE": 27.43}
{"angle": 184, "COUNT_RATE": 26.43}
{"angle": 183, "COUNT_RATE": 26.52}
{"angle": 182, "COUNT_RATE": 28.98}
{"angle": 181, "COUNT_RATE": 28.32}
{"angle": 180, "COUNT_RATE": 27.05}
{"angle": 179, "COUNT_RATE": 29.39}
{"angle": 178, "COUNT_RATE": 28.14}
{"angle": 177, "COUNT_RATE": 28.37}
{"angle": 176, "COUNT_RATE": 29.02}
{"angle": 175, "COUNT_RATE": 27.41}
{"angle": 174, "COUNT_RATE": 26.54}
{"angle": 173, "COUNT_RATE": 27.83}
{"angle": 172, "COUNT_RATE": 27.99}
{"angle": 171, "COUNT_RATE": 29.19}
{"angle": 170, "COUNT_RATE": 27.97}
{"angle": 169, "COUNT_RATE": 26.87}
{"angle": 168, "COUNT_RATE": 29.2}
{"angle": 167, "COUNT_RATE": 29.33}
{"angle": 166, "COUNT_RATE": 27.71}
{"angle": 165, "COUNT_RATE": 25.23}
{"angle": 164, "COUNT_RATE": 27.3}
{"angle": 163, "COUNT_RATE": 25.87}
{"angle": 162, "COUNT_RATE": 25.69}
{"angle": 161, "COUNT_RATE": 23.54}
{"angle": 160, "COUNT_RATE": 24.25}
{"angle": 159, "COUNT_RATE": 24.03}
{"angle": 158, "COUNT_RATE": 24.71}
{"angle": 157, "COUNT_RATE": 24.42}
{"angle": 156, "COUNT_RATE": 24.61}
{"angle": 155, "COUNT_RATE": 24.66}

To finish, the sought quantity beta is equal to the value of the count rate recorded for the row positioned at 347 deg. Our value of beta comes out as 28.34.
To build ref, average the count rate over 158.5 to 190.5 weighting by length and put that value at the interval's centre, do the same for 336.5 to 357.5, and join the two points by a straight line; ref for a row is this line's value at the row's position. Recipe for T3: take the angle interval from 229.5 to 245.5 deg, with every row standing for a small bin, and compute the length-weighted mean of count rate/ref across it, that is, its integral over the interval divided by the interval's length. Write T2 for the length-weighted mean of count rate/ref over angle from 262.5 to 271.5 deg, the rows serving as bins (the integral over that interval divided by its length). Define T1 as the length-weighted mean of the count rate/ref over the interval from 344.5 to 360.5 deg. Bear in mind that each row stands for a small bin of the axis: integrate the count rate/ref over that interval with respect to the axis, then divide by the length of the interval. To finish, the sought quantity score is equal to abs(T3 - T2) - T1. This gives -0.55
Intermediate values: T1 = 1.04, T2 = 0.44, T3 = 0.93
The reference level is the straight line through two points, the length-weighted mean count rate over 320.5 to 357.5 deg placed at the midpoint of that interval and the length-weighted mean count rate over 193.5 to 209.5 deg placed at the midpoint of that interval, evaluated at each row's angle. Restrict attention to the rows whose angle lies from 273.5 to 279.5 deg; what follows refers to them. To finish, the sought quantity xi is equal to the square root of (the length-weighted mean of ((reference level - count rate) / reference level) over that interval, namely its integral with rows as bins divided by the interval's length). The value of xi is 0.74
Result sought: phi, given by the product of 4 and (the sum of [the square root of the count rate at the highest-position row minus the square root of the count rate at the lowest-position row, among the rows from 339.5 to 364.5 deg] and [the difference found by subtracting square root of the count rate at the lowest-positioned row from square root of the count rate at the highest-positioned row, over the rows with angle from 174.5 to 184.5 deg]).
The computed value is -0.1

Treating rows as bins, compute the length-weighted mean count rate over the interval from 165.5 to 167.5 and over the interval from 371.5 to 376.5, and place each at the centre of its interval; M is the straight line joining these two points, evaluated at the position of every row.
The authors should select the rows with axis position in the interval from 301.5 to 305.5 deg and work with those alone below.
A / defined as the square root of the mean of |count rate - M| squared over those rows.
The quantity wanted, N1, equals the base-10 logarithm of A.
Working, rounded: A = 3.1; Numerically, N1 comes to 0.49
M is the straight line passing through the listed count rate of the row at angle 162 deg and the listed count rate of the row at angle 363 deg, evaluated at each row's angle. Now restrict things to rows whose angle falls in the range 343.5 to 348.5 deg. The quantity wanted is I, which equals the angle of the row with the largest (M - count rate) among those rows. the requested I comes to 345 deg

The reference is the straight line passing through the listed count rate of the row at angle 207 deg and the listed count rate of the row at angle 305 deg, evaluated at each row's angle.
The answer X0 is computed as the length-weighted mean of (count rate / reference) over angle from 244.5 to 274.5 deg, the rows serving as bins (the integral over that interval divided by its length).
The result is 0.60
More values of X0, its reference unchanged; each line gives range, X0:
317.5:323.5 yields 0.99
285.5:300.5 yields 0.83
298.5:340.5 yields 0.97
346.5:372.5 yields 0.95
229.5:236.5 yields 0.90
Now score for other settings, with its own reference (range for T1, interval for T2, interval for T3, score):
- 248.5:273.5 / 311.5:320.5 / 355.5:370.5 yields -0.53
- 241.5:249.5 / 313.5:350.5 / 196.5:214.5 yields -0.87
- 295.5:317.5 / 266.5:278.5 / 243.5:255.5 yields -0.63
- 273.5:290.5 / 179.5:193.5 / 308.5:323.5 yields -0.52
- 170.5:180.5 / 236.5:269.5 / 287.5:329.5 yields -0.75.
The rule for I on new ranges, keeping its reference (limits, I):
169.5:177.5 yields 174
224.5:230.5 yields 230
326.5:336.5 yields 336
